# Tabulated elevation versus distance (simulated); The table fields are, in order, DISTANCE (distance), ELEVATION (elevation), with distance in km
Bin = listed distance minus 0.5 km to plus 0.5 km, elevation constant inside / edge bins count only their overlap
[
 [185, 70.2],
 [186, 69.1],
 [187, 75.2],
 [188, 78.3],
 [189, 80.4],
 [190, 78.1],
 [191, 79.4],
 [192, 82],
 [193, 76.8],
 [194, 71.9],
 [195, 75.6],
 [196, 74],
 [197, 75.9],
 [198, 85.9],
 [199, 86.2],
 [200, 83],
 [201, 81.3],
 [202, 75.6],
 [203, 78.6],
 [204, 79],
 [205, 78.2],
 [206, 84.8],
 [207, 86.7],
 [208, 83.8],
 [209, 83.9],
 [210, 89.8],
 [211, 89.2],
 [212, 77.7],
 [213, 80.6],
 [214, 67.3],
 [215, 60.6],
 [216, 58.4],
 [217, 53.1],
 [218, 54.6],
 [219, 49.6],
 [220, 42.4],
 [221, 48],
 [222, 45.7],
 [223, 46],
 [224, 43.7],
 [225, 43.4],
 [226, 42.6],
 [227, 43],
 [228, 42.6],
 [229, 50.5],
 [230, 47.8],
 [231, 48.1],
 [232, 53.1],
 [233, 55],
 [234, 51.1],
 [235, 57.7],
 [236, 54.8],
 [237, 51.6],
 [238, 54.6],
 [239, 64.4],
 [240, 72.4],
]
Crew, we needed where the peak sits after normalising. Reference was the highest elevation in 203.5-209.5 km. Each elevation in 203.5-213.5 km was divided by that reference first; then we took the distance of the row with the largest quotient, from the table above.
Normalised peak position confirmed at 210 km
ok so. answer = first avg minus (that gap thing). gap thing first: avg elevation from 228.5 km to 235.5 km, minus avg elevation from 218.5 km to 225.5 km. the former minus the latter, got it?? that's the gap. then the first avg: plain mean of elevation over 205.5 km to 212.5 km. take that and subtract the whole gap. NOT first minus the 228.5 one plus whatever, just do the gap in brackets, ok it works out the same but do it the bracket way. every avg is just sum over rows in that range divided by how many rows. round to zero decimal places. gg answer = 79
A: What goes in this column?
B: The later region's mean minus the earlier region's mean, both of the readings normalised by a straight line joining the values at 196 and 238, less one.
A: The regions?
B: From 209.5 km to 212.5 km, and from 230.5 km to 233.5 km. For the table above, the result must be -0.4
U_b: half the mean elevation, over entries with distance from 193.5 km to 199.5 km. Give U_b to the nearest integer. 39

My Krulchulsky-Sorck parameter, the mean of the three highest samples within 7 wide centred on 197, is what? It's 85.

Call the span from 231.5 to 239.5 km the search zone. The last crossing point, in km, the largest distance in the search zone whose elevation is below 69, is 239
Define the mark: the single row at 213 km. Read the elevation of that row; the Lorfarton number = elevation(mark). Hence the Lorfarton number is 80.6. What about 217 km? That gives 53.1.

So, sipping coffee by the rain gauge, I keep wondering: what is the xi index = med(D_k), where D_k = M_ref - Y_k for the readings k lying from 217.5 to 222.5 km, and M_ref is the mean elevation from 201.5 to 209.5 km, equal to 33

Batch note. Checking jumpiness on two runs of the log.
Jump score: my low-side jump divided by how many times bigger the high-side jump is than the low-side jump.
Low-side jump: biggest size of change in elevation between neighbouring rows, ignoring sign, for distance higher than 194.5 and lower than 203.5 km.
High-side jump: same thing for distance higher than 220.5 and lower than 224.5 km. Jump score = 43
